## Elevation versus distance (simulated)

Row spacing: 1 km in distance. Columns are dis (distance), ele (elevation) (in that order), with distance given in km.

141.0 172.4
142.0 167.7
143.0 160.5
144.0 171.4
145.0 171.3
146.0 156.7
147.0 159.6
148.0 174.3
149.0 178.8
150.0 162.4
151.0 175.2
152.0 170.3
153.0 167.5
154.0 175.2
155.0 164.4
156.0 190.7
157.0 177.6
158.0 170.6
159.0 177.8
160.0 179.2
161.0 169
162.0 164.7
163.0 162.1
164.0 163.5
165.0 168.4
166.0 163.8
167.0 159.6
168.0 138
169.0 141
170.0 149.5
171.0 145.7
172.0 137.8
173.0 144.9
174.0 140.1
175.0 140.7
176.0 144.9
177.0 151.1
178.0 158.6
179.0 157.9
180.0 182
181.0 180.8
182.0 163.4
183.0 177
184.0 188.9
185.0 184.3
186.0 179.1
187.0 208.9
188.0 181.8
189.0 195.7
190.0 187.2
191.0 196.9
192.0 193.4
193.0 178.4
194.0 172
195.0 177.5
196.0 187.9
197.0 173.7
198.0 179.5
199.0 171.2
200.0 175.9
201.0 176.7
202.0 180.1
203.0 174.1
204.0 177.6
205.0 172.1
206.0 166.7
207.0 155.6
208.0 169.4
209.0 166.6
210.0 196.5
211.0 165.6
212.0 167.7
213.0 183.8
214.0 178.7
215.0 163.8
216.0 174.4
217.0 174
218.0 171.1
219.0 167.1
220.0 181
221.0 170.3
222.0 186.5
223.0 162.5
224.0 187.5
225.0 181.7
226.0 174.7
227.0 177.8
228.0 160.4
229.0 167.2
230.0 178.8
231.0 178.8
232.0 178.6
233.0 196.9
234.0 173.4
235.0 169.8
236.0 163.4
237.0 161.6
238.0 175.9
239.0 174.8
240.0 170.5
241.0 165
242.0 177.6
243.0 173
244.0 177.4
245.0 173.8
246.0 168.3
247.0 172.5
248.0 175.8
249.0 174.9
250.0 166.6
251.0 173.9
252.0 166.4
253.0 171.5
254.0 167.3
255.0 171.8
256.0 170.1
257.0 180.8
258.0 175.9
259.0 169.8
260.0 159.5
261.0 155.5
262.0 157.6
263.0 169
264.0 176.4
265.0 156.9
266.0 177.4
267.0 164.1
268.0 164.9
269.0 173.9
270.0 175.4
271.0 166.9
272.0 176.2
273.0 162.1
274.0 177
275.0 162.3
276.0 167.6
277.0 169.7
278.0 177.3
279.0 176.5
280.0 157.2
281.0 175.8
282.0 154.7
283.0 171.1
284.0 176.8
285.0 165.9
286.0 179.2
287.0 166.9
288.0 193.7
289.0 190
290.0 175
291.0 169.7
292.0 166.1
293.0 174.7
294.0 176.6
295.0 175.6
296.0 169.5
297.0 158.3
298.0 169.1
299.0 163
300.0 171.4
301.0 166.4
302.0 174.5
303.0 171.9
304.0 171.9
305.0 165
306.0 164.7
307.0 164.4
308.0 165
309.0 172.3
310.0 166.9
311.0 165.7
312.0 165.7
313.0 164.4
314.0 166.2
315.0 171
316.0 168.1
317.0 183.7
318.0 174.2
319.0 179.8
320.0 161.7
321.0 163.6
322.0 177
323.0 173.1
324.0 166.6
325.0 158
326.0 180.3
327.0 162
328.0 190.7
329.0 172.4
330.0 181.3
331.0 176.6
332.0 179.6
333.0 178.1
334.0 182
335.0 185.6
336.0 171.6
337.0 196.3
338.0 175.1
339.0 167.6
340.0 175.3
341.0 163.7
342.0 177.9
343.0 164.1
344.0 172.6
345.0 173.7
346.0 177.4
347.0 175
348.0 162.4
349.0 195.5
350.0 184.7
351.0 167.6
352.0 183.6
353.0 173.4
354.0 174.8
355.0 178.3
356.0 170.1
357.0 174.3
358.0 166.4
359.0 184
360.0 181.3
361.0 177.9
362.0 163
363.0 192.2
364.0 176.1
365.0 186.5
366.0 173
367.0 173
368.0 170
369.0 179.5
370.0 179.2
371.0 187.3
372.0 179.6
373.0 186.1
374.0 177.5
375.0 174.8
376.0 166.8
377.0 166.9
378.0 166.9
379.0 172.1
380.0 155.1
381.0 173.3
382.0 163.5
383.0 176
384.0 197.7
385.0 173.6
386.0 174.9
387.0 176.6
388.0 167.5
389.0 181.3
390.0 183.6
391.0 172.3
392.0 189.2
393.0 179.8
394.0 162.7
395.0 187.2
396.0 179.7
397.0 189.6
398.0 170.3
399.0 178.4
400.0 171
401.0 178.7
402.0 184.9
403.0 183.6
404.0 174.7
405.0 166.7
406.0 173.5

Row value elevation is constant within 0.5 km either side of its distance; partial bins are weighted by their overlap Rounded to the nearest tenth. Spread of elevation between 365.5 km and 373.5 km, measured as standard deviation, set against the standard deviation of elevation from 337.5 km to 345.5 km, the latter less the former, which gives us -0.8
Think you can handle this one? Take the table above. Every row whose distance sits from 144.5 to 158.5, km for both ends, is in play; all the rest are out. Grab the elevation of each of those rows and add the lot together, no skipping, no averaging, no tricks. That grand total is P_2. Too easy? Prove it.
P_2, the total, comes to 2395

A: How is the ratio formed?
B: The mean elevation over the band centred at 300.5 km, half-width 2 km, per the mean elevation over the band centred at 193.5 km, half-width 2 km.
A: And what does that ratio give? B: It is 0.94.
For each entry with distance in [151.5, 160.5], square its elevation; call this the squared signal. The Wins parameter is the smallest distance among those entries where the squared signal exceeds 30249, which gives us 154.0 km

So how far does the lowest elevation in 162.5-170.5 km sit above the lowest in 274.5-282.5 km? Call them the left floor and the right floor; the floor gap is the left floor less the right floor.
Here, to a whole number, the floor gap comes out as -17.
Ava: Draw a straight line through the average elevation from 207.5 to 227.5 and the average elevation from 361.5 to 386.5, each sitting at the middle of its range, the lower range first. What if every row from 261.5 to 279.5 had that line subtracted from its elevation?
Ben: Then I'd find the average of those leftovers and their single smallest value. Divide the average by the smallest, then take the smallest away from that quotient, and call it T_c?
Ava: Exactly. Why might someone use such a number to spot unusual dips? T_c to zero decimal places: 19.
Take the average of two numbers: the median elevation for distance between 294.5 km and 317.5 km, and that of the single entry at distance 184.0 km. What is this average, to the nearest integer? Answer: 178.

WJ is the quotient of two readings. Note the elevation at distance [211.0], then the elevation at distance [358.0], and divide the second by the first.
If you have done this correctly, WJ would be 1.00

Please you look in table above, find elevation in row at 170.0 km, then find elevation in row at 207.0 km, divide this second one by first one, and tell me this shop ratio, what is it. 1.04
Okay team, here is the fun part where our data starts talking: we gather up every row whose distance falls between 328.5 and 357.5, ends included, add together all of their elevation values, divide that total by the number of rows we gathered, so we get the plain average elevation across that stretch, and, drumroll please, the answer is 176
